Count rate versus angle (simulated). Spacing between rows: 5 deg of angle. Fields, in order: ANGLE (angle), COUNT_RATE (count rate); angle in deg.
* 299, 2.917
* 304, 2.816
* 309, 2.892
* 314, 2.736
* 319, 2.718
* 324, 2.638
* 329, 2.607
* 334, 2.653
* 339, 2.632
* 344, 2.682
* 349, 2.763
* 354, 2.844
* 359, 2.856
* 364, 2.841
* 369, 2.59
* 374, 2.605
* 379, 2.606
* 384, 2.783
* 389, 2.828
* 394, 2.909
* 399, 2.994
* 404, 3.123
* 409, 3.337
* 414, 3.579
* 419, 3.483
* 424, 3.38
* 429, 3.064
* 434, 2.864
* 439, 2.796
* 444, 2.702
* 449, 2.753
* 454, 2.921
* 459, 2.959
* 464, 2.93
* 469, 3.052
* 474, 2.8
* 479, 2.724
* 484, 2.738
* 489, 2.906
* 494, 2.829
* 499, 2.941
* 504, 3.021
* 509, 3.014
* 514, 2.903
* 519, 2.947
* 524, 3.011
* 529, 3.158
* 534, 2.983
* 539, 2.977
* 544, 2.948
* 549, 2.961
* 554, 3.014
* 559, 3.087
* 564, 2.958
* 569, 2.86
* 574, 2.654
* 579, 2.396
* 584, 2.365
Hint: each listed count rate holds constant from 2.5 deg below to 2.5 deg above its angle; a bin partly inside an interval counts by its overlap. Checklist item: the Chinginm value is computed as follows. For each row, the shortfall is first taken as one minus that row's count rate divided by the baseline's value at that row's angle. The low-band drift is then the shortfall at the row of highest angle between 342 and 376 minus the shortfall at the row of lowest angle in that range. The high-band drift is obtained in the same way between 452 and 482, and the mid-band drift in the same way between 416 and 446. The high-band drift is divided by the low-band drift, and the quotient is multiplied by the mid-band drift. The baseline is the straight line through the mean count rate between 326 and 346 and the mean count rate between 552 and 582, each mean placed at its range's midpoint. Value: 0.62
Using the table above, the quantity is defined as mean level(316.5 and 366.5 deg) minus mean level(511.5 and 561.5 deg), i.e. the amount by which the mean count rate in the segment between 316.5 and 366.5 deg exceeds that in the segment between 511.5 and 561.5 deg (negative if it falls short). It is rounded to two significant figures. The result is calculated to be -0.28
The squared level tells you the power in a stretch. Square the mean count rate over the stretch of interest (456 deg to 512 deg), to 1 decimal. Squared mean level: 8.4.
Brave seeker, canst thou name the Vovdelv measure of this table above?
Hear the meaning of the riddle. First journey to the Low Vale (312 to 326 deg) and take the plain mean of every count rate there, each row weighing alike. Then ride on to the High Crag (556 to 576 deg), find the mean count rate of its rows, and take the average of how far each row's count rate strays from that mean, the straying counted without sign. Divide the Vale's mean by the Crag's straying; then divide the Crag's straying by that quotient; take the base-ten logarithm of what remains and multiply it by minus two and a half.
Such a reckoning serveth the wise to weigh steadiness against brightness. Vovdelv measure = 5.5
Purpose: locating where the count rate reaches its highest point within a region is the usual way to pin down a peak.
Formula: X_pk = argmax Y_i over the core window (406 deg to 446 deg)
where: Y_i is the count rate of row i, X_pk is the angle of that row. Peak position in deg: 414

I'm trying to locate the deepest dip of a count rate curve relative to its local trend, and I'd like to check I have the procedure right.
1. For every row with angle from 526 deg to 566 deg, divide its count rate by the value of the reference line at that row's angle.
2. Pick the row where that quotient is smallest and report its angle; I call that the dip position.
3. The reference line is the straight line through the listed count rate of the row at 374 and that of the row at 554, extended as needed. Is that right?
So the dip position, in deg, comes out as 564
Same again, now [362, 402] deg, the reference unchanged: 379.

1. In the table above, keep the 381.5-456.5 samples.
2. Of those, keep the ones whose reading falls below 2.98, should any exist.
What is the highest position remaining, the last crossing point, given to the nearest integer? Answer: 454 deg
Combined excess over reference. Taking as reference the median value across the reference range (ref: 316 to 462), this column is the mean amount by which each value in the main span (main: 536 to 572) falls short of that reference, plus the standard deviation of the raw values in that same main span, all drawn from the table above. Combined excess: -0.08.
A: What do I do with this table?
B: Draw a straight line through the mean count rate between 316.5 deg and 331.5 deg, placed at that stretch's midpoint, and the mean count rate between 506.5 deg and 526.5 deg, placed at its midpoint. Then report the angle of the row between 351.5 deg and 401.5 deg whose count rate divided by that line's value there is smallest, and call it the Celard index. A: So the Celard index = 369 deg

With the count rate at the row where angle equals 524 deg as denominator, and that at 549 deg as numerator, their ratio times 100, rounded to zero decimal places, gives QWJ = 98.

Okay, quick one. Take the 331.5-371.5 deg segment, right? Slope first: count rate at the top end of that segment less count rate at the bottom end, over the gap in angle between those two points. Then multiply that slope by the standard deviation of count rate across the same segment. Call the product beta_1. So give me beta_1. -0.0002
